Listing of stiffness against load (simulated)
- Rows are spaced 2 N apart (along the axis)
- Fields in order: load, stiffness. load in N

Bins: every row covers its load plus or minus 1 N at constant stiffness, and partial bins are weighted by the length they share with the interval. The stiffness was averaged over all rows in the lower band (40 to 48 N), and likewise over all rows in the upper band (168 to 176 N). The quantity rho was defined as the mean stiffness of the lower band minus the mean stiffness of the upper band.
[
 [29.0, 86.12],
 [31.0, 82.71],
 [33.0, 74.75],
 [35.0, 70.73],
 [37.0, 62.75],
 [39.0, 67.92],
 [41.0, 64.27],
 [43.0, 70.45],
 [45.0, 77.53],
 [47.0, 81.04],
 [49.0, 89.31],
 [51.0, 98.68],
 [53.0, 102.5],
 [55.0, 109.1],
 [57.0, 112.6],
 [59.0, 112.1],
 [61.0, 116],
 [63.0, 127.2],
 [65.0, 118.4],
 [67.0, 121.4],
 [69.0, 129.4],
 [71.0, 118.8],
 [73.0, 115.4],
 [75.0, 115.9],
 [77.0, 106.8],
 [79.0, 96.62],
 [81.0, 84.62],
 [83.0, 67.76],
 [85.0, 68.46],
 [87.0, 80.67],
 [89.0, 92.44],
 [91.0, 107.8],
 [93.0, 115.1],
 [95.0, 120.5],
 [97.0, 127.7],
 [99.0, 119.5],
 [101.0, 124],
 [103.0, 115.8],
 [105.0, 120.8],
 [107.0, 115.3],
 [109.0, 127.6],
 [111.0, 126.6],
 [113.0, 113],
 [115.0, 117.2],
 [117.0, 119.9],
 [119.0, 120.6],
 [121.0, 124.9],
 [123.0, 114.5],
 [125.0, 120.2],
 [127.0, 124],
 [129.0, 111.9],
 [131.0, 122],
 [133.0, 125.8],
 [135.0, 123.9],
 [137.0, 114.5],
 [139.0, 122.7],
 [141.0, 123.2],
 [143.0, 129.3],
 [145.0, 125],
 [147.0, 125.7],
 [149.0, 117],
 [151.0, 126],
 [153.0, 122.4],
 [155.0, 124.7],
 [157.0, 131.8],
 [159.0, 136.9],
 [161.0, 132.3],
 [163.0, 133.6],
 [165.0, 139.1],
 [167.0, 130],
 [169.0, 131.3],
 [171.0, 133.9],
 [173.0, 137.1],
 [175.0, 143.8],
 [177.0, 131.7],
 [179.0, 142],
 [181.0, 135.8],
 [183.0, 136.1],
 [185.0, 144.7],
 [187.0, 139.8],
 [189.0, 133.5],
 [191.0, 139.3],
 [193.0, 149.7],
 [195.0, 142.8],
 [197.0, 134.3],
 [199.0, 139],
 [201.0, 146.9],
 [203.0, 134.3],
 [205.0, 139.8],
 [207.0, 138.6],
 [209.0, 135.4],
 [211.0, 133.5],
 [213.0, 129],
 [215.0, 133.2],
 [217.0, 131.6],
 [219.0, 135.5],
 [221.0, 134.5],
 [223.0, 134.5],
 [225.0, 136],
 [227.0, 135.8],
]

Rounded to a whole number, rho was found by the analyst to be -63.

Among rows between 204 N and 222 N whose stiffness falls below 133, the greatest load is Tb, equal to 217.0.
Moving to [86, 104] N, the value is 103.0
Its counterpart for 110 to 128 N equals 127.0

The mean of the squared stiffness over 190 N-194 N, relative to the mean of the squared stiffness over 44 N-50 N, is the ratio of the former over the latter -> 3.1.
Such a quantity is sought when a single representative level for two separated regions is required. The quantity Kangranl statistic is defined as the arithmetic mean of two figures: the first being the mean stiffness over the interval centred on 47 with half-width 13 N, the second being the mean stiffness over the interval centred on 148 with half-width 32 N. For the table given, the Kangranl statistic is 107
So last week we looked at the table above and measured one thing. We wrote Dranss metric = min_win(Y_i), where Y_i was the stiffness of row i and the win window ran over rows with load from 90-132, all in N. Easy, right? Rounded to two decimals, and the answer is 107.80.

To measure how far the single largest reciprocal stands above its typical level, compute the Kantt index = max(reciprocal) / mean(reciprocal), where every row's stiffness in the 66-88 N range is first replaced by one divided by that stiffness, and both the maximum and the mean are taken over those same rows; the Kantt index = 1.41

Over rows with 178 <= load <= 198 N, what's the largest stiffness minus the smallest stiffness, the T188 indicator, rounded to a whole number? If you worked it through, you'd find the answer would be 16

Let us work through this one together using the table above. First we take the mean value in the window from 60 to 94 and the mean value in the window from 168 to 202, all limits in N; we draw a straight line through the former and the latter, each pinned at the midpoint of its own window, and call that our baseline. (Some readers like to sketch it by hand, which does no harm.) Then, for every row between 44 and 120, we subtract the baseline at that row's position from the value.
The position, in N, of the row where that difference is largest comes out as 69.0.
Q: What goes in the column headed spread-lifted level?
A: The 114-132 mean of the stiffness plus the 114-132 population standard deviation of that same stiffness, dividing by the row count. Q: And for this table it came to 123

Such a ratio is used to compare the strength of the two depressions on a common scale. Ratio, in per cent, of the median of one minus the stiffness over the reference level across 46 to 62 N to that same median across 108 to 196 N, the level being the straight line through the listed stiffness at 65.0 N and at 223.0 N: -819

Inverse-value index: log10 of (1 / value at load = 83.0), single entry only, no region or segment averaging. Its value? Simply -1.83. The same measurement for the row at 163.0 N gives -2.13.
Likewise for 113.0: -2.05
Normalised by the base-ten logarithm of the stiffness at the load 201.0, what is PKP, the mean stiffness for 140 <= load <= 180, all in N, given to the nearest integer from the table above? 60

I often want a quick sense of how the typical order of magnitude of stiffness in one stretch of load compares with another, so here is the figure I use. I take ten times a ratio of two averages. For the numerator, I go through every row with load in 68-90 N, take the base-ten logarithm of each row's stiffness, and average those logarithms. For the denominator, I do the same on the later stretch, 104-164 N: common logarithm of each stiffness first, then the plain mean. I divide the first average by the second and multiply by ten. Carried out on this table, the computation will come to 9.5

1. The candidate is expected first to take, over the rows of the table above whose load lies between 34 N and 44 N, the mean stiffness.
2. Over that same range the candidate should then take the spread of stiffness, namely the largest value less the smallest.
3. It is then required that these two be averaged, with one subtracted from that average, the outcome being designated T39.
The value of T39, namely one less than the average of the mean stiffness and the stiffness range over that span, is 36.6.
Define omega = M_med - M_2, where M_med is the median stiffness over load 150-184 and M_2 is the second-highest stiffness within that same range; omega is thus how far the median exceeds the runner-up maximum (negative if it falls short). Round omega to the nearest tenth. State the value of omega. -8.4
